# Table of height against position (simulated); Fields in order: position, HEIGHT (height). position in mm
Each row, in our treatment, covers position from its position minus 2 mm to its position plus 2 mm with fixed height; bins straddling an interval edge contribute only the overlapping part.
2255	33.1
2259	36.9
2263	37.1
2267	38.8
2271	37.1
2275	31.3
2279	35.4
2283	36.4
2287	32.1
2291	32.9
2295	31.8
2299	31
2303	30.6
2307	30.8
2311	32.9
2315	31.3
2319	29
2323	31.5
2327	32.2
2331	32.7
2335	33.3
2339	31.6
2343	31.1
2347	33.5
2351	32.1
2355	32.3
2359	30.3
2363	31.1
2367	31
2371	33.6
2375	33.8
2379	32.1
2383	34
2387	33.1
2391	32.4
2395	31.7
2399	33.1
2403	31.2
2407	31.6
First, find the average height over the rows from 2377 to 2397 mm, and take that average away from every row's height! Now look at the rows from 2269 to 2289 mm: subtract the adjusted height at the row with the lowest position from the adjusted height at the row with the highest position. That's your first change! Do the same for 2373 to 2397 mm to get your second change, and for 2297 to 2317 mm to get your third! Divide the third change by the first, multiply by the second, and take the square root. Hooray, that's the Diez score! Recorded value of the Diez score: 0.35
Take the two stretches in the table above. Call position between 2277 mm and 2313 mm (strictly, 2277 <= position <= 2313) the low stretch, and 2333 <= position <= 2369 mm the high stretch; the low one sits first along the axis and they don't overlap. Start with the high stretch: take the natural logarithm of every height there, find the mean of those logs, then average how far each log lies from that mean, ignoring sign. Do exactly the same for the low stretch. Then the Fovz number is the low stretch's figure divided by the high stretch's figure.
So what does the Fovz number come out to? 1.7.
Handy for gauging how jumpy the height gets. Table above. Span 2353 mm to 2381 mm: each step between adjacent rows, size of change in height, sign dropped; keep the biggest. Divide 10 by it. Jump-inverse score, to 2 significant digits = 3.8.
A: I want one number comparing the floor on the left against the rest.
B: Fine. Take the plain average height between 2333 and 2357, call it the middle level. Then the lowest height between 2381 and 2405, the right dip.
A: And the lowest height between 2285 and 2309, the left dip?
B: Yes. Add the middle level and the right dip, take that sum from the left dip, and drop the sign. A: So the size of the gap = 32.9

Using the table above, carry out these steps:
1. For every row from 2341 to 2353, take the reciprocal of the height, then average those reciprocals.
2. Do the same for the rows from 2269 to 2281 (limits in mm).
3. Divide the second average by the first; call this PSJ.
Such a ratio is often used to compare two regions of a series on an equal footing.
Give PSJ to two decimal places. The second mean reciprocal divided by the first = 0.94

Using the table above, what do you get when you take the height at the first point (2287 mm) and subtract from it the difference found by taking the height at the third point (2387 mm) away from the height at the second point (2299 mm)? 34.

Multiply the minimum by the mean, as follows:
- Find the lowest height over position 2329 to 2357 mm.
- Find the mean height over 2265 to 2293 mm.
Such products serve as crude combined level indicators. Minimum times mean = 1084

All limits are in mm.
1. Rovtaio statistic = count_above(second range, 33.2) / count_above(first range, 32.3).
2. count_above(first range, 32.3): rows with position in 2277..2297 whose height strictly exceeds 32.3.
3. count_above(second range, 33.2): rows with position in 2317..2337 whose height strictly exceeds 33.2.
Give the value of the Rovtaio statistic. 0.33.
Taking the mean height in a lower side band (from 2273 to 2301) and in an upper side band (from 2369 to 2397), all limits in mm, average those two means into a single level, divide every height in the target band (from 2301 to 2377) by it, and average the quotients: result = 0.965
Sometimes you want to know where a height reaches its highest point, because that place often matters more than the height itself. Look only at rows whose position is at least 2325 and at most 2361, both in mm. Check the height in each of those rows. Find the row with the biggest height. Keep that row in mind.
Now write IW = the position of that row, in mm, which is 2347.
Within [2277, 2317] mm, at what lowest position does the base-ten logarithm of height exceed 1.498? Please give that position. 2279 mm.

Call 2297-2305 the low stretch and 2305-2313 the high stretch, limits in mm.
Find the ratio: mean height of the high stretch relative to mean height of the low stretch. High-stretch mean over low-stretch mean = 1.03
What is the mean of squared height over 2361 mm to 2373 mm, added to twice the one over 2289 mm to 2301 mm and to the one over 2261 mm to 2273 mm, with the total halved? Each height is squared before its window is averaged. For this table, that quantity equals 2237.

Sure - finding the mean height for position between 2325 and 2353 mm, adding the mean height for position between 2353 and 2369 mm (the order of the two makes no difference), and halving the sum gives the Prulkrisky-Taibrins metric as 31.8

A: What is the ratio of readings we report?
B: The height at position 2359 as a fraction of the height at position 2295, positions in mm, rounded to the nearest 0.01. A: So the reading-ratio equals 0.95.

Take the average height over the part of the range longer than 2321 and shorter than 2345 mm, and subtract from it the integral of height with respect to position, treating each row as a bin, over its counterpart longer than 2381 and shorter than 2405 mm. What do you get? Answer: -750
